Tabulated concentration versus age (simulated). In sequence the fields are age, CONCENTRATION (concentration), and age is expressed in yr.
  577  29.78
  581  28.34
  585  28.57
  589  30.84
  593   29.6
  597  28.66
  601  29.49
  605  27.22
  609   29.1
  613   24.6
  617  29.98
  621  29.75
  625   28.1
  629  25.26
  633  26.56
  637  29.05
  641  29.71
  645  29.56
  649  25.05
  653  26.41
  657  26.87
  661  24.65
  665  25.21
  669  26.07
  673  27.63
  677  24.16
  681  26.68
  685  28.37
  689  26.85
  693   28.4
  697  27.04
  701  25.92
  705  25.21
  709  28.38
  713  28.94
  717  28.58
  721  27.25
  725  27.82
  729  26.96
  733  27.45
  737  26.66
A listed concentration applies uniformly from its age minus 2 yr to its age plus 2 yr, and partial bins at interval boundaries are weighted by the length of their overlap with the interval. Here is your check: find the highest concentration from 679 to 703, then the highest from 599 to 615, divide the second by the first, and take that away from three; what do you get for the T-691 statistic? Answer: 1.96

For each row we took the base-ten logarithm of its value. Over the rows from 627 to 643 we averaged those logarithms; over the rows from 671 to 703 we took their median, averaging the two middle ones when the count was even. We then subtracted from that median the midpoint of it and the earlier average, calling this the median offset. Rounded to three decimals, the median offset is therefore -0.005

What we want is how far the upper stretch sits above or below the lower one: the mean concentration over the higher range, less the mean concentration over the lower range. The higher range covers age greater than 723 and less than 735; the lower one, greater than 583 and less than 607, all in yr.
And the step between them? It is -1.7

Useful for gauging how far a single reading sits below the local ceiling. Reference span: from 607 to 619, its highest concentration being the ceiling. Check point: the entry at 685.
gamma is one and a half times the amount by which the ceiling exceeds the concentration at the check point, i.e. 2.4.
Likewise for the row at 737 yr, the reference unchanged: 5.0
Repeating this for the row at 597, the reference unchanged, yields 2.0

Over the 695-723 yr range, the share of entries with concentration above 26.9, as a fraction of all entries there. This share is 0.7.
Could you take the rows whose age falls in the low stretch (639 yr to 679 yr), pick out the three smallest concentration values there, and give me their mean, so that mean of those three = 24.6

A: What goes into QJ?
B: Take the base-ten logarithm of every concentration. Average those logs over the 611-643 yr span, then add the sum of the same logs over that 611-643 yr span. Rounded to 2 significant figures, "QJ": 13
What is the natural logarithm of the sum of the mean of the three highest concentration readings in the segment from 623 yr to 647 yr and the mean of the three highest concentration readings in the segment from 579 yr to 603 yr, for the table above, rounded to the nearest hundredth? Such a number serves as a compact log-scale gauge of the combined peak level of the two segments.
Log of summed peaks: 4.08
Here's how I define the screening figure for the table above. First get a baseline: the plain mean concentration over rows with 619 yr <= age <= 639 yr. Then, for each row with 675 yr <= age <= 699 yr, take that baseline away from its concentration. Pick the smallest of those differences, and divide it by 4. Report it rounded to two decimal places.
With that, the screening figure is -0.90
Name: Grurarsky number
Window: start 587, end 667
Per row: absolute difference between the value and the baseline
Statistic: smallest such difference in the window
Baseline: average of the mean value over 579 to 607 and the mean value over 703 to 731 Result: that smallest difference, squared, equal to 0.03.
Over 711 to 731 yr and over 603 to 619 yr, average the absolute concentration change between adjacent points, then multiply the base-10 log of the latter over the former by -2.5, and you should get -1.8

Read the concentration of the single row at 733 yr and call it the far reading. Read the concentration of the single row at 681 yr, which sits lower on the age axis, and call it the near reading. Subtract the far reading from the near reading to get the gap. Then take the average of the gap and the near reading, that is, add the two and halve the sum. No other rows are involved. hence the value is 13.0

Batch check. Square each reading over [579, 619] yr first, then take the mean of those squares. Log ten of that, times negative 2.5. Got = -7.29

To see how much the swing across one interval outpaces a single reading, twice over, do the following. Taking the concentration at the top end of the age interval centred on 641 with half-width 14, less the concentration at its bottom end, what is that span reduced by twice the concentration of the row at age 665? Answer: -49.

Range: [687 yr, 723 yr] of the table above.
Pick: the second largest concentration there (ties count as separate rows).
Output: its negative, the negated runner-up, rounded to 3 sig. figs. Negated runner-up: -28.6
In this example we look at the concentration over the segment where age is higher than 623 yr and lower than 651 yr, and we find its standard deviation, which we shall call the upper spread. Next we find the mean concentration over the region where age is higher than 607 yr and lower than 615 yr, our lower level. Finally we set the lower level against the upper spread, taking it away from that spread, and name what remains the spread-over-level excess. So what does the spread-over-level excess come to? -25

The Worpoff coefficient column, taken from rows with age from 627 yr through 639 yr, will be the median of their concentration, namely 26.6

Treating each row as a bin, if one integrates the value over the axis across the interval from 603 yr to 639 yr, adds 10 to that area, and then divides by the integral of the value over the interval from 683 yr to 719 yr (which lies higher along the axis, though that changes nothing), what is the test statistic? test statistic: 1.02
